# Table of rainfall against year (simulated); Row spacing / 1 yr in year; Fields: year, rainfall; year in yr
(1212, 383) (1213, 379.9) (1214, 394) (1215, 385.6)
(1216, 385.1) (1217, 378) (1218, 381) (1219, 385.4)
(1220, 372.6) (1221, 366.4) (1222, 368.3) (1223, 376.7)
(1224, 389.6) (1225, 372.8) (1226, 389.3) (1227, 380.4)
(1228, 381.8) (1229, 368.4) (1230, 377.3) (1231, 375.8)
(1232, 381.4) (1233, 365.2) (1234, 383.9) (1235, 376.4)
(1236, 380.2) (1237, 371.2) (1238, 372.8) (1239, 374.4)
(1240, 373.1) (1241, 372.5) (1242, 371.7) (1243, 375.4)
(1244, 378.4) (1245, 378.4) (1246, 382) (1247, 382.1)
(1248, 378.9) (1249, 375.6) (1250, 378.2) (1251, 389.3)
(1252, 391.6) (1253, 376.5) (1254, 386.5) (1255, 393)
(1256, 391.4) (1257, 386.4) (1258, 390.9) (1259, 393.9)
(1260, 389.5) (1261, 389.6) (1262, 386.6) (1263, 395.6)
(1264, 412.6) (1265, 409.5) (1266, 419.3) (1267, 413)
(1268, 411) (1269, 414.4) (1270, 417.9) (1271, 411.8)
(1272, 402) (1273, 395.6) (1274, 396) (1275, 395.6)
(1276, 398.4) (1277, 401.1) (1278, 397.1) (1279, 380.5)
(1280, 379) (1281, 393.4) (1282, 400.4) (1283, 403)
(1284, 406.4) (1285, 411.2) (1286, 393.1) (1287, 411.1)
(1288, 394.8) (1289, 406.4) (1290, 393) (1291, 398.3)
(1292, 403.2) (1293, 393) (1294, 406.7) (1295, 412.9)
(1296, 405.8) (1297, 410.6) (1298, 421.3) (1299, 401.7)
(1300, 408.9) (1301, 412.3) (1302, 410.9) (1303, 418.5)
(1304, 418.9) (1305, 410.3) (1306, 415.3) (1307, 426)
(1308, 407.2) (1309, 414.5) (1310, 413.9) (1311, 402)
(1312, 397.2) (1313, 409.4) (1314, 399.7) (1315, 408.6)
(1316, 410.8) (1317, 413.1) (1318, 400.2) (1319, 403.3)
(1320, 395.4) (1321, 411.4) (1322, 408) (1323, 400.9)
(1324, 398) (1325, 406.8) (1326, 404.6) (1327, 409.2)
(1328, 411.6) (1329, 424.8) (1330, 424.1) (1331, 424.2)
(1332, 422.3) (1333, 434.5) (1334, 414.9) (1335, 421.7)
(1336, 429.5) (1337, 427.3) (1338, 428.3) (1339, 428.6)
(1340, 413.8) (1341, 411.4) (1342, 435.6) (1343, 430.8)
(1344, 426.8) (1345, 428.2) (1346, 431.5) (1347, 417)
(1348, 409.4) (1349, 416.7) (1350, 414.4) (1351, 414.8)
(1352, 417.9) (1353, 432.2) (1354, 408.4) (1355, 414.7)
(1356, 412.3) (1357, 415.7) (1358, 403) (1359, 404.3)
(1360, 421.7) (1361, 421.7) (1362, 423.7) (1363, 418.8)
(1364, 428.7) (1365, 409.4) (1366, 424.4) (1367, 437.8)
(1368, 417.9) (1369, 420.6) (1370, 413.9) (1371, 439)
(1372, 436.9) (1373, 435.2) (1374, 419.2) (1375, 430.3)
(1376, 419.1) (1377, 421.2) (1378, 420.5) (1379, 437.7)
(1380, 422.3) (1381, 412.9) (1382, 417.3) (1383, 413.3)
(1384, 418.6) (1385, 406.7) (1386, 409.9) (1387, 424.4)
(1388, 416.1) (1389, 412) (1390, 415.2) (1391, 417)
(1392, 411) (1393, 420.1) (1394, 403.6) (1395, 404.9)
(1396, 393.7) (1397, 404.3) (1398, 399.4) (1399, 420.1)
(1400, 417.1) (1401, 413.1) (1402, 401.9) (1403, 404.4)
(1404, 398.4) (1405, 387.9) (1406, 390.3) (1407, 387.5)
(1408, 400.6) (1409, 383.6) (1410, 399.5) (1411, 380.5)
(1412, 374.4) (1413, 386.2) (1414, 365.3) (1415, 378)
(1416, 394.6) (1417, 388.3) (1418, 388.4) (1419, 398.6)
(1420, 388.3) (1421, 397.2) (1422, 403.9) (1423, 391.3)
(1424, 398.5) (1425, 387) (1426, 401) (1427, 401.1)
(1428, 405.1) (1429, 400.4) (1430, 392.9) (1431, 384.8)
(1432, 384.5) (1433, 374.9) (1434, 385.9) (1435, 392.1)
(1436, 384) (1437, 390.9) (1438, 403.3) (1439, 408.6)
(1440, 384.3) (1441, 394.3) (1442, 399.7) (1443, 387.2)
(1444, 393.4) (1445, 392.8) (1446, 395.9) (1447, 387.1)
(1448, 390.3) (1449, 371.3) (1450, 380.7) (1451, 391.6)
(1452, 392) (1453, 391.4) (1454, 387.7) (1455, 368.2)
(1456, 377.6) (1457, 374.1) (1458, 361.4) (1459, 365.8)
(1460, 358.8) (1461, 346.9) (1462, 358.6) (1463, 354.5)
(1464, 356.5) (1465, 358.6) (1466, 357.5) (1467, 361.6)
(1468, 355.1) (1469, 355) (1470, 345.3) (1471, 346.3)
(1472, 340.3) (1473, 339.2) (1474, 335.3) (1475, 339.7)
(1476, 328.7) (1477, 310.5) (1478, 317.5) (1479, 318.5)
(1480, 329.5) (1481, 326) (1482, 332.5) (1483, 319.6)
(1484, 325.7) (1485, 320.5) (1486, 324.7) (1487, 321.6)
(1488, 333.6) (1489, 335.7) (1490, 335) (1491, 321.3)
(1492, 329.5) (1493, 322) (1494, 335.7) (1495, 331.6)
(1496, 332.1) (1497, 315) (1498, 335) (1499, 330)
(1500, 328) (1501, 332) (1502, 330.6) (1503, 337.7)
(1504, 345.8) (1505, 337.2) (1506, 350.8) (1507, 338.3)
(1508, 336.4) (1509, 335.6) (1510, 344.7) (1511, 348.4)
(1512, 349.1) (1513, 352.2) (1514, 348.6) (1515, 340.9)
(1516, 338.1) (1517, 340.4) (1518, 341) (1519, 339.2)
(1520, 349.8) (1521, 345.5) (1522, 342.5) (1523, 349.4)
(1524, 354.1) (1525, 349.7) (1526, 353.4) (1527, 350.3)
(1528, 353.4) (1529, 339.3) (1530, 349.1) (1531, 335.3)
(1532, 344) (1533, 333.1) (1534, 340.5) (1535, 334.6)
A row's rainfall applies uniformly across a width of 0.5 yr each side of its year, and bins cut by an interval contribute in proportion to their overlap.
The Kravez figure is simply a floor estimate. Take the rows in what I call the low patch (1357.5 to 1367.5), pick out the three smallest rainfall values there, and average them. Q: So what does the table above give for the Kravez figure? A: 406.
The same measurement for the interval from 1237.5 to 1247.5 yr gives 372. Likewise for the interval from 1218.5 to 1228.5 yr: 369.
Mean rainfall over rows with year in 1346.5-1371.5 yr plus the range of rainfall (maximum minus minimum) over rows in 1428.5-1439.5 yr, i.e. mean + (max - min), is 452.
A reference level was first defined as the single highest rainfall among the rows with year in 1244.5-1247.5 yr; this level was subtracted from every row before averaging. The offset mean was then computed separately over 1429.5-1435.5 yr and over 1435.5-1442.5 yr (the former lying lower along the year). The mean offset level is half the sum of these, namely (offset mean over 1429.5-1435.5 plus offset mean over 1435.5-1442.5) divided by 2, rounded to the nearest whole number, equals 8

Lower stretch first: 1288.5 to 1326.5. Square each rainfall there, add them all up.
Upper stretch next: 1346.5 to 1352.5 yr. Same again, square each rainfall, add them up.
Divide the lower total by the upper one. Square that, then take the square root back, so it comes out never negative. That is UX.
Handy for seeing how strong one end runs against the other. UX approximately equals 6.1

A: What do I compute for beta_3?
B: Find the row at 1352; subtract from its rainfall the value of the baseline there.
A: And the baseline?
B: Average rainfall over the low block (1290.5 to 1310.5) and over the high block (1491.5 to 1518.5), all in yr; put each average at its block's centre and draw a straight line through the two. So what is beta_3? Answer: 26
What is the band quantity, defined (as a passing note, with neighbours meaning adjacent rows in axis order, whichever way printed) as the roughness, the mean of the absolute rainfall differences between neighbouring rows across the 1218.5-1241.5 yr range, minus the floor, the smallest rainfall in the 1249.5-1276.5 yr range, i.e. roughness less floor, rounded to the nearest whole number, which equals -369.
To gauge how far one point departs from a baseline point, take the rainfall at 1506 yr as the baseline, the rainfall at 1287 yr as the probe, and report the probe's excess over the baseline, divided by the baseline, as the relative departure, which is 0.17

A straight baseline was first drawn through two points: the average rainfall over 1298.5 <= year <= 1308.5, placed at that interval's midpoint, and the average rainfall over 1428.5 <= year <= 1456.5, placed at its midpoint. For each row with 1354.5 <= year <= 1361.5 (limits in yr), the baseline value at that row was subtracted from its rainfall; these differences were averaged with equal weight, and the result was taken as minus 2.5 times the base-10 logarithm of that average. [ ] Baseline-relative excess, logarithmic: -2.5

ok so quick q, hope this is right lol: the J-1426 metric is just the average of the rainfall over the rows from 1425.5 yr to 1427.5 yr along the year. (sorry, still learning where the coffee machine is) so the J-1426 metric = 401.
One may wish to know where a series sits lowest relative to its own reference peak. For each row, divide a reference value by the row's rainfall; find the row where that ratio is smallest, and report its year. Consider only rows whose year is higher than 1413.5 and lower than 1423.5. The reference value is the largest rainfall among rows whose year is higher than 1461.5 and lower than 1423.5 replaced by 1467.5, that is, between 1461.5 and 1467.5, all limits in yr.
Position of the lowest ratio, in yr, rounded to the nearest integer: 1422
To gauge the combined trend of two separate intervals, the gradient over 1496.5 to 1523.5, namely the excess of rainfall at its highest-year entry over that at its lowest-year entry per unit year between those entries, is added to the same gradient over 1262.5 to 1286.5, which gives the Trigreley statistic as 1.2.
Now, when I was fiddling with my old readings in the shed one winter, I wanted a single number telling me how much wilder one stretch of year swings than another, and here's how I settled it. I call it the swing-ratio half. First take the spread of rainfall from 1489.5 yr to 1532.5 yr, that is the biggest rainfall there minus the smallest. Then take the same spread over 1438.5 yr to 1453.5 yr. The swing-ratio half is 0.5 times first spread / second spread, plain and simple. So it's 0.52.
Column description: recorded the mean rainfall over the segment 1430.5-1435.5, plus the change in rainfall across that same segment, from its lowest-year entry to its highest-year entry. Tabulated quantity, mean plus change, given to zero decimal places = 392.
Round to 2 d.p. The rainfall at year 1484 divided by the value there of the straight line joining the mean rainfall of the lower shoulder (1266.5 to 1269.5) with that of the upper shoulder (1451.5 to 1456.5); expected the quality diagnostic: 0.86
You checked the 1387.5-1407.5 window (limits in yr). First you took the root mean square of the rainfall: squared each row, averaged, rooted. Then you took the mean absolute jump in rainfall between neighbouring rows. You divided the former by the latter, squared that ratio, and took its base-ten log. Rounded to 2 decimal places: 3.53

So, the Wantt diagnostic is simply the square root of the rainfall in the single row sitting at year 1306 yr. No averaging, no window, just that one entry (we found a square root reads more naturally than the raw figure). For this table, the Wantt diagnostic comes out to 20.4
